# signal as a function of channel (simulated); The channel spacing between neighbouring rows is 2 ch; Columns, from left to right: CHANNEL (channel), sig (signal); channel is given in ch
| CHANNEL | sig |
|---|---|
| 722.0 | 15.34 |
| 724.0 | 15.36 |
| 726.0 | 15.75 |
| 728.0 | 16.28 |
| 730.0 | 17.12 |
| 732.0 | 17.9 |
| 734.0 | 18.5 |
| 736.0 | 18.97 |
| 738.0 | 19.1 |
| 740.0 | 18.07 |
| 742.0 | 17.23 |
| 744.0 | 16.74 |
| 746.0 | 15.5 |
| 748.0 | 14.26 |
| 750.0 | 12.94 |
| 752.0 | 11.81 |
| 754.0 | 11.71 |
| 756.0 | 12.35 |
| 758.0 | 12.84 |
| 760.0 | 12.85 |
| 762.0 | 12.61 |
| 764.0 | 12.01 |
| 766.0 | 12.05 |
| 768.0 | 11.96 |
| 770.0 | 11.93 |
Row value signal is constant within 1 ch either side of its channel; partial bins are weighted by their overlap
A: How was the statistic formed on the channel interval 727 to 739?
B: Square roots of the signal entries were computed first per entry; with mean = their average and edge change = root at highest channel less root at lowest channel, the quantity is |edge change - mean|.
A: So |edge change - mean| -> 3.9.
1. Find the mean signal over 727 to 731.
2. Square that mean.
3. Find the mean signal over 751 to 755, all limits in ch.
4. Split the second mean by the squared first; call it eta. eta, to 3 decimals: 0.042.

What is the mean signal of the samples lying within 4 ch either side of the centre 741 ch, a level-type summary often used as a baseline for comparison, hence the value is 18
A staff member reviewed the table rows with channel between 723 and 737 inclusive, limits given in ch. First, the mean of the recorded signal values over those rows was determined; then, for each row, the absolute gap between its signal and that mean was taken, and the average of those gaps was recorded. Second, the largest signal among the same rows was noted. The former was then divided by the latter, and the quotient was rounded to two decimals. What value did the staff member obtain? 0.06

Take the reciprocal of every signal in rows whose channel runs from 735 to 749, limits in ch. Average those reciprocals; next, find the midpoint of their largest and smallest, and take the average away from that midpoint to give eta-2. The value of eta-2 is 0.0023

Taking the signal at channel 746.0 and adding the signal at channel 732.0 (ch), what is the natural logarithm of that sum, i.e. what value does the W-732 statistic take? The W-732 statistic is 3.51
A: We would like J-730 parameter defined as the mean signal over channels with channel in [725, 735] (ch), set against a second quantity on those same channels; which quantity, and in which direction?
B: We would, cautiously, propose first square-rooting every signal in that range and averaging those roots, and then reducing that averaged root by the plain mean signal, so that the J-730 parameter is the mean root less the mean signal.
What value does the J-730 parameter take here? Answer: -13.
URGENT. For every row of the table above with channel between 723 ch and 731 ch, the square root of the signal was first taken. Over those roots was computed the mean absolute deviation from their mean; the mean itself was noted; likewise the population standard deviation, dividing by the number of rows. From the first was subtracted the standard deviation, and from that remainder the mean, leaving -4.03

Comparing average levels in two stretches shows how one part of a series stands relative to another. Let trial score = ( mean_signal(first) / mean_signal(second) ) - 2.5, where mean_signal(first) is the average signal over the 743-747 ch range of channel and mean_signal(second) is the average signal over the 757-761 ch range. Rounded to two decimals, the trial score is -1.25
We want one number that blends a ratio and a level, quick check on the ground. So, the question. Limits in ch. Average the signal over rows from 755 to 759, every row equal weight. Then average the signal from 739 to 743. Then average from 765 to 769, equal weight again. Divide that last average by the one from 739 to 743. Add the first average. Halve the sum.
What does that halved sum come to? 6.6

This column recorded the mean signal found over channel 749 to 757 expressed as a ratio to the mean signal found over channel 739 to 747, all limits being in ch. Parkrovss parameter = 0.72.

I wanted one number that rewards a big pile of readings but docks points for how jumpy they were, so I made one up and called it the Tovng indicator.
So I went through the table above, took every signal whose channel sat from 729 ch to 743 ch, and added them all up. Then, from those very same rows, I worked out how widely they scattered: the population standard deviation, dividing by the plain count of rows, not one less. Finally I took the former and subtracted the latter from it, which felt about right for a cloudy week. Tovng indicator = 126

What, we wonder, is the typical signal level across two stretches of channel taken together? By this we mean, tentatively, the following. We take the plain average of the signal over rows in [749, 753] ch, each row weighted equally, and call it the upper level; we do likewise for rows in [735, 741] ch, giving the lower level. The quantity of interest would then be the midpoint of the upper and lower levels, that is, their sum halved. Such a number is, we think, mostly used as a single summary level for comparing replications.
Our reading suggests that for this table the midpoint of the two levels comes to 15.5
